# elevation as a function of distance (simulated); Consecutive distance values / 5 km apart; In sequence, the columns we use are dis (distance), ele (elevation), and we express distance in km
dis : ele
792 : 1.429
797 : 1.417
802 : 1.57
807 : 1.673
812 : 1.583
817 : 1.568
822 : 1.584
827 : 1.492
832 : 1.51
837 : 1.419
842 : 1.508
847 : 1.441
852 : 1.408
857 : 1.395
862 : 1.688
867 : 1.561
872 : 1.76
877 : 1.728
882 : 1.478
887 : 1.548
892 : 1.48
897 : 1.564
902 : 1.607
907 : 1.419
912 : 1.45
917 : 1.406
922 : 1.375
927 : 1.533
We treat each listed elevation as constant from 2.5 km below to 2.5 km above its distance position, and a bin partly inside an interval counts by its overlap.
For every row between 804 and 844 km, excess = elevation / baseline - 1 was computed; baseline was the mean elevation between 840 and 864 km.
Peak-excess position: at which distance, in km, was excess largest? 807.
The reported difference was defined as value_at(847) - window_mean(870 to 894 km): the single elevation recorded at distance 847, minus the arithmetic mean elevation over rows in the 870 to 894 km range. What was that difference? -0.16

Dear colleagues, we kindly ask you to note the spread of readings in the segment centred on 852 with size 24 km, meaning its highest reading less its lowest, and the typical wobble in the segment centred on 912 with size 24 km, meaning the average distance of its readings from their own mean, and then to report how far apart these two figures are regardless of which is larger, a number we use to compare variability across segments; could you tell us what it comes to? 0.23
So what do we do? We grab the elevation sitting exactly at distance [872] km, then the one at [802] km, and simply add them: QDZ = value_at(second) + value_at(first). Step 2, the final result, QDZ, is 3.33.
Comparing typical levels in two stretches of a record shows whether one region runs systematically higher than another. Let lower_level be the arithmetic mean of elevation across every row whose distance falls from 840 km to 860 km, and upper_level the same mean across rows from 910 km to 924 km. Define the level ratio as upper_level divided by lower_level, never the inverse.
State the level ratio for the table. 0.98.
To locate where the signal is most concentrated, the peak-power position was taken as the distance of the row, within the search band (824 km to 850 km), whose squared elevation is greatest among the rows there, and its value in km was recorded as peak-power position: 832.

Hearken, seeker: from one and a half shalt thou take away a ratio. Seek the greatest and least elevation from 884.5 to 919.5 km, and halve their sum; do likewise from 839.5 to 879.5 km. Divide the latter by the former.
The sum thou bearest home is 0.45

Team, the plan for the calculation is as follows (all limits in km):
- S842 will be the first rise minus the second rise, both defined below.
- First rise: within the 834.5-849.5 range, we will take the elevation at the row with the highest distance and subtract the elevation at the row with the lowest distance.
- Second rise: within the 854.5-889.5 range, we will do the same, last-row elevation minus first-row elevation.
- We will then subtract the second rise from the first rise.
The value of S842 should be -0.1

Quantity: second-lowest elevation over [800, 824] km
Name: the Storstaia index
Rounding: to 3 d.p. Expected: 1.570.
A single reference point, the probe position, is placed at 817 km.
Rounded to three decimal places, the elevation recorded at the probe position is 1.568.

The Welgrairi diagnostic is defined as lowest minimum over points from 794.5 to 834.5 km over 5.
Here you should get 0.283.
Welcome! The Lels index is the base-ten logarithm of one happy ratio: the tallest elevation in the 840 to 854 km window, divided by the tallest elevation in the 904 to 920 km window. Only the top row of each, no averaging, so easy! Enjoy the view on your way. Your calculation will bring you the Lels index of 0.02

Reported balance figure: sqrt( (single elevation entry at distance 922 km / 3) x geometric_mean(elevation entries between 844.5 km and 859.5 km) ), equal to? 0.81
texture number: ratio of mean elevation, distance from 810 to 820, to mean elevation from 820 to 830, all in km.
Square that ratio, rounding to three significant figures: 1.05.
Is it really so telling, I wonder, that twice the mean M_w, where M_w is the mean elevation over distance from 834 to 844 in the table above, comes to 2.93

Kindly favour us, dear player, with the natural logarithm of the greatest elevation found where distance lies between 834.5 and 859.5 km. 0.41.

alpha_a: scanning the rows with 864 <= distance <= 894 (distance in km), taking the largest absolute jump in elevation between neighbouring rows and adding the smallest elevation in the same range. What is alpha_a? 1.73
